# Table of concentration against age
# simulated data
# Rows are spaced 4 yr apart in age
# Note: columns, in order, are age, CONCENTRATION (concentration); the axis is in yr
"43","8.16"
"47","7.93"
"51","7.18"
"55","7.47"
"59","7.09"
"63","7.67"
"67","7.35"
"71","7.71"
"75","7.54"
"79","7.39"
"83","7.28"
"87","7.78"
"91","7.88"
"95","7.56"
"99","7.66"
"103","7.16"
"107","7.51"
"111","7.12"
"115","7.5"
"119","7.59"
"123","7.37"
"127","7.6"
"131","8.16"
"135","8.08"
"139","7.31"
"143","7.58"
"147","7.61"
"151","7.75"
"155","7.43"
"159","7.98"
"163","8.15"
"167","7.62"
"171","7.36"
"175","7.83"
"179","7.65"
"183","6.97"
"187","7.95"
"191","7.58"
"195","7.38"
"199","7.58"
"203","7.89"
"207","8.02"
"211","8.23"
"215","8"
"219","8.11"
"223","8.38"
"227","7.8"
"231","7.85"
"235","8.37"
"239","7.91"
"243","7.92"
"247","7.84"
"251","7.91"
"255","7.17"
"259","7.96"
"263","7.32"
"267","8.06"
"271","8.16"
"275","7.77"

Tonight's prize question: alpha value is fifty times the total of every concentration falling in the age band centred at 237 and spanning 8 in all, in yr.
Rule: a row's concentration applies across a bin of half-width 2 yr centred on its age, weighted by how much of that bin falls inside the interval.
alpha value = 814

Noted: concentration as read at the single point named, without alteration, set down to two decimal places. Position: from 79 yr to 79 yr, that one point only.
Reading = 7.39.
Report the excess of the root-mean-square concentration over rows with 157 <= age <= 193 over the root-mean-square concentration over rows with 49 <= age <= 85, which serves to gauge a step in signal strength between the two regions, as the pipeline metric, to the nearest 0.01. 0.27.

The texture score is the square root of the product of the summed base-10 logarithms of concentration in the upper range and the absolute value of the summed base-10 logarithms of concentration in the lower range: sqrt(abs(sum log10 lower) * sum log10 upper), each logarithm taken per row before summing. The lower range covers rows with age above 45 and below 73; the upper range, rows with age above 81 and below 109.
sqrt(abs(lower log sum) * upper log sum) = 6.13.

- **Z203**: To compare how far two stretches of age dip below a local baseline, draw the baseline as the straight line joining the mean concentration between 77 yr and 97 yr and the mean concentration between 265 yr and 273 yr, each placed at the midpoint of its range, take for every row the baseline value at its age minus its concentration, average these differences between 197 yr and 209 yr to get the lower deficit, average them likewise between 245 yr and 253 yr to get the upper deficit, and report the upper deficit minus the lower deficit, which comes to 0.09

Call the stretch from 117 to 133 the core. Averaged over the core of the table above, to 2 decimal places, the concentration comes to 7.68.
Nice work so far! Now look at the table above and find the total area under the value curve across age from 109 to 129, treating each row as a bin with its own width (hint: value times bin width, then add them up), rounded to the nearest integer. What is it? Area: 149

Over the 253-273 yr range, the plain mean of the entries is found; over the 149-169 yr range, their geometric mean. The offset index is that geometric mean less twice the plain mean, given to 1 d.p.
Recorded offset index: -7.7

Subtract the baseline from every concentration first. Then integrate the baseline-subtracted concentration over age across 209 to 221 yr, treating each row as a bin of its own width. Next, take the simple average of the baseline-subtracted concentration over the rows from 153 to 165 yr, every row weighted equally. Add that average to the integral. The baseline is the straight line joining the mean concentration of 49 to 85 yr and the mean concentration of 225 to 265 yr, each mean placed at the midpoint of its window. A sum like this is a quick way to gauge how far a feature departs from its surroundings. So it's 4.7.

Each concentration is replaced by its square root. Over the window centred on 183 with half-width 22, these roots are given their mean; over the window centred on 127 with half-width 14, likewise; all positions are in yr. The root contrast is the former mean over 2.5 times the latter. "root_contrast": 0.399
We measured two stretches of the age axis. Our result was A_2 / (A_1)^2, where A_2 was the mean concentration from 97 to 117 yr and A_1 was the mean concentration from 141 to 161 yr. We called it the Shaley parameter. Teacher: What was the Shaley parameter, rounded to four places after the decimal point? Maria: 0.1256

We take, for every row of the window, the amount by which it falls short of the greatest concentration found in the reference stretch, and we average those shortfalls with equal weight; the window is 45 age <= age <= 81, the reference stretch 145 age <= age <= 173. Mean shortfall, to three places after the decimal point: 0.669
